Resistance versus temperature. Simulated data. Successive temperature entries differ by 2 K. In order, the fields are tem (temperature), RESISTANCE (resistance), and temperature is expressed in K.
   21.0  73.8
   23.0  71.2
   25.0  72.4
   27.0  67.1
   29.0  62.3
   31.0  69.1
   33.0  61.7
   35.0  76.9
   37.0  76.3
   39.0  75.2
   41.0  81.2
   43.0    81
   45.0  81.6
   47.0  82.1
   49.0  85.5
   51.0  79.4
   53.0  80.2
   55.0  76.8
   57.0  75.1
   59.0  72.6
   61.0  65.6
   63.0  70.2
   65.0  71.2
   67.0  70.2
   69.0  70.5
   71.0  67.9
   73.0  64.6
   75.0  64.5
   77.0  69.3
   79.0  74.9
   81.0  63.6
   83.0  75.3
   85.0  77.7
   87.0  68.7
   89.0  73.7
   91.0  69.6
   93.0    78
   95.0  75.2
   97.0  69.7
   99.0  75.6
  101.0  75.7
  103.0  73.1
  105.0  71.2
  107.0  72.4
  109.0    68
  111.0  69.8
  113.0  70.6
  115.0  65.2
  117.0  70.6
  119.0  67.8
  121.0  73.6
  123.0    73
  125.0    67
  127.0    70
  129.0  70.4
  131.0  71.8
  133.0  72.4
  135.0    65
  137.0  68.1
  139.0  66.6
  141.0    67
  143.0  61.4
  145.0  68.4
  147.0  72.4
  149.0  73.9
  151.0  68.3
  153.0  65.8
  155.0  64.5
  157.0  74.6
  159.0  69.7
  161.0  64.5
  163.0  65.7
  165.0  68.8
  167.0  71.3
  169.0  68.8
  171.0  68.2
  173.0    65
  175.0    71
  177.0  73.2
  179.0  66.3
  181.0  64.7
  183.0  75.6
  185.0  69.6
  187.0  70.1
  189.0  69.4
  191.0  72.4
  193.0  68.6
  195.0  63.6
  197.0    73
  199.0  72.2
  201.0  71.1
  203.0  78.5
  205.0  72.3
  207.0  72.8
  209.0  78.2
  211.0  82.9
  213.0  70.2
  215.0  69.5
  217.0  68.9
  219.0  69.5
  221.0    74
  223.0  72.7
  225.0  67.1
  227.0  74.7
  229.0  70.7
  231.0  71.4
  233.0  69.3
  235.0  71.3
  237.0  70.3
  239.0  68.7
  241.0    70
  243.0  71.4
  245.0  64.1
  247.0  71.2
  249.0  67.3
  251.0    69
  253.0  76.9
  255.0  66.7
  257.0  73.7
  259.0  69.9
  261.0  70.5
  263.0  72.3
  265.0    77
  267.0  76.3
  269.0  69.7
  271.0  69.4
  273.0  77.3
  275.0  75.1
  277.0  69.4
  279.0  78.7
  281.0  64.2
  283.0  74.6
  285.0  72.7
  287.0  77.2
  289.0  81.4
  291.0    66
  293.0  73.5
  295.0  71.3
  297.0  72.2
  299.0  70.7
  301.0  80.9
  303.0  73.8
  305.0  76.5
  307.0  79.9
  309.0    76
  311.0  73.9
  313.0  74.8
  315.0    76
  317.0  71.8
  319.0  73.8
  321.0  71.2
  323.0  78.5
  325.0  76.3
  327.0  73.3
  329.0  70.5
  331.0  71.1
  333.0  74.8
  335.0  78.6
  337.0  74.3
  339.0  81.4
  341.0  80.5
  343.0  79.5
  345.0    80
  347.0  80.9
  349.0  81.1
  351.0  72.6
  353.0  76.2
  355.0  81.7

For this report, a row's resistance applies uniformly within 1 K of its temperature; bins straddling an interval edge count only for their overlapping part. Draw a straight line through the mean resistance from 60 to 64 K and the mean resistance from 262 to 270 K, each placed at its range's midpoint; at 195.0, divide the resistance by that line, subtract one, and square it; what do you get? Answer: 0.013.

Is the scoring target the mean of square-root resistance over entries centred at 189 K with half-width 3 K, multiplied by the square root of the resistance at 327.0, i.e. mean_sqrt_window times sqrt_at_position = 72.0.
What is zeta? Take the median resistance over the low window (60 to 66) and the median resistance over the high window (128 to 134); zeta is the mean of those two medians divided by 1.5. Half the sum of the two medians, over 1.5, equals 47.3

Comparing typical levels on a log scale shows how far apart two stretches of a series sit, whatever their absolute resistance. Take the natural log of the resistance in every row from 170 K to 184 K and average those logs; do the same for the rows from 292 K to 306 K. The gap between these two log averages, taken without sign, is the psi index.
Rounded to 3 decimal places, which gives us 0.070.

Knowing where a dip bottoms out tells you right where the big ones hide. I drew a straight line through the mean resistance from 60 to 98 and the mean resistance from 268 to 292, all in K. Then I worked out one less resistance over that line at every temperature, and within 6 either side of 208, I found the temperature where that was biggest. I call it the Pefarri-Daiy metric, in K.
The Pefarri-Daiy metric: 213.0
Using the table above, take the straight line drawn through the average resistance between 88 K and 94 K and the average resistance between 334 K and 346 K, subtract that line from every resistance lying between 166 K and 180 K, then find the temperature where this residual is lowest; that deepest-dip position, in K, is 173.0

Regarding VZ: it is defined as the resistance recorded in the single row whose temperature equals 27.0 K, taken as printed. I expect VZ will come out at 67.1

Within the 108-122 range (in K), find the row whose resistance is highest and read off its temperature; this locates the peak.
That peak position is 121.0 K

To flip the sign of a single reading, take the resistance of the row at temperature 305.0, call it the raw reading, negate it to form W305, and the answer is -76.5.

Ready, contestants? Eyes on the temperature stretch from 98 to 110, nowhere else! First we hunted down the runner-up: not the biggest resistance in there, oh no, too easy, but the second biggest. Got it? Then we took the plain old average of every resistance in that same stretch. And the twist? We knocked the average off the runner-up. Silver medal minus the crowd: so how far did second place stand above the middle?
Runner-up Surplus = 3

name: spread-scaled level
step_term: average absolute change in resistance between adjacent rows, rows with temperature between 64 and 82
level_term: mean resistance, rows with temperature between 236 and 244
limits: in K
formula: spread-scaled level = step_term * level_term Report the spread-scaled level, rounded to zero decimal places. 254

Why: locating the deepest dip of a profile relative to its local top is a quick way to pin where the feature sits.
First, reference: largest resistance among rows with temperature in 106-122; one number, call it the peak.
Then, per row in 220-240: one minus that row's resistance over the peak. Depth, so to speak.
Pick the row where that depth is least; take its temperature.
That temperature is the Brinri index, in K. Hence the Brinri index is 227.0 K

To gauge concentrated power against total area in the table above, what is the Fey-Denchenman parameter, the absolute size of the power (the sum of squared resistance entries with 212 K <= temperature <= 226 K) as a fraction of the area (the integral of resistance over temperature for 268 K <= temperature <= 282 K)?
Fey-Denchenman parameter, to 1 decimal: 34.3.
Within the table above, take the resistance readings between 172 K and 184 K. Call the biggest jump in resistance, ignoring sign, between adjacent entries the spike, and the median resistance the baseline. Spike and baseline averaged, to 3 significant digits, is 39.8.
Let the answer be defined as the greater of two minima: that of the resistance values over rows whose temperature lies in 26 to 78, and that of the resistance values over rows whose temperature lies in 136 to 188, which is 61.7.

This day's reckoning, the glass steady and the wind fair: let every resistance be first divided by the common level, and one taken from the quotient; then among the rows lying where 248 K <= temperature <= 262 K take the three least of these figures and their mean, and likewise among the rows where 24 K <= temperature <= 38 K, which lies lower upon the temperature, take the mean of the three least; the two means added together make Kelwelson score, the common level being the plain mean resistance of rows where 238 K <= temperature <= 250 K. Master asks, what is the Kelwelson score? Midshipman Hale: -0.09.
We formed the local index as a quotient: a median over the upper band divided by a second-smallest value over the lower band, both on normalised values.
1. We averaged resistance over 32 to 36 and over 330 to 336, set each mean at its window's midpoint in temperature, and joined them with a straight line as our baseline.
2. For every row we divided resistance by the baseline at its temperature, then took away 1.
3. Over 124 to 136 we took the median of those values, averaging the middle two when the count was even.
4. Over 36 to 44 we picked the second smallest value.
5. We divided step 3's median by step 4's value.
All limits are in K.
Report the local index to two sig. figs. -0.12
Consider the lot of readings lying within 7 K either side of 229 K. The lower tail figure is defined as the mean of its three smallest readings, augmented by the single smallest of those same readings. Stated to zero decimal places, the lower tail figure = 136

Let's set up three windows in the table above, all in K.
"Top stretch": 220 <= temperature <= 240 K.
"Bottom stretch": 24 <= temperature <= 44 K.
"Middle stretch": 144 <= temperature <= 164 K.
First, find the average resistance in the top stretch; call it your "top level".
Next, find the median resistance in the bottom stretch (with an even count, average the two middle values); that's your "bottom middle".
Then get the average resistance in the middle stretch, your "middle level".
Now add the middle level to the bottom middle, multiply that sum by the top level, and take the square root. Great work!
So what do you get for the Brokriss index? 101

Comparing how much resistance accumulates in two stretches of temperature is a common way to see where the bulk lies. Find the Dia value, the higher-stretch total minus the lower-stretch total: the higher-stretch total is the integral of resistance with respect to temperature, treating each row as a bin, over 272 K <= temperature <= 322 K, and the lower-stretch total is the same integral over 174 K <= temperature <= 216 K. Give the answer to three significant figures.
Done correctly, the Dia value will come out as 695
